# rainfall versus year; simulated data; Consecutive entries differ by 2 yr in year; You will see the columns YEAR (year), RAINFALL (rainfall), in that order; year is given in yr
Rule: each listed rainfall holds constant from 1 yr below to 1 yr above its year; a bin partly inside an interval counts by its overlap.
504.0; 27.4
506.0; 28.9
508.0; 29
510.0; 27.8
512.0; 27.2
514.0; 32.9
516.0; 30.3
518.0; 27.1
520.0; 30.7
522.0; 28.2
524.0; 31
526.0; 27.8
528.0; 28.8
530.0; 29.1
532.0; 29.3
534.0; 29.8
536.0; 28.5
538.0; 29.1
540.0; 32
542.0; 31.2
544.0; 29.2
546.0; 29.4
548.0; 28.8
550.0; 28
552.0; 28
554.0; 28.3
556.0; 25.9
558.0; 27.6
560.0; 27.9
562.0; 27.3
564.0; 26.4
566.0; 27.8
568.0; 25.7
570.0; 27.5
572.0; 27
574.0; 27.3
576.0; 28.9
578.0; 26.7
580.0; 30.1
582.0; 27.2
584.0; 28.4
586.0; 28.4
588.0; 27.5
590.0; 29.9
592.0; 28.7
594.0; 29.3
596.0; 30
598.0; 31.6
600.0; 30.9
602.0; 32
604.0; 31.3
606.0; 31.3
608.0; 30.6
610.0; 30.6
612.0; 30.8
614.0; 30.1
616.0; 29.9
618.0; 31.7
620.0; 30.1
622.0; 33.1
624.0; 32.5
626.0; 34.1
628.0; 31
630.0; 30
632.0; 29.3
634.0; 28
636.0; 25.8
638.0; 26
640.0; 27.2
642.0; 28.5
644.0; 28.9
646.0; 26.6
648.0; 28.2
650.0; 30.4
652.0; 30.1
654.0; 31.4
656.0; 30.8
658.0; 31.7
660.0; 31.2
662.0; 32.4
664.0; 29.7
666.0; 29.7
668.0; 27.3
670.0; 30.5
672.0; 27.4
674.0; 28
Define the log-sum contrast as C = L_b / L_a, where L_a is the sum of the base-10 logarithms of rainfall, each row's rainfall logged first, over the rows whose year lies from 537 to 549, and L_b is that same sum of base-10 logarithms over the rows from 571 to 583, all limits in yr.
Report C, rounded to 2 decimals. 0.98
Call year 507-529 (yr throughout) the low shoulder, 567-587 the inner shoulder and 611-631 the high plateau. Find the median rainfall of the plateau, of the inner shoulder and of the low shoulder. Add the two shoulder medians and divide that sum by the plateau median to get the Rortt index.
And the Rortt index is 1.82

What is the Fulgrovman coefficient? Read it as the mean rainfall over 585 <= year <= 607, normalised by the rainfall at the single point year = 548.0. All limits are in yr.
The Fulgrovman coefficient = 1.04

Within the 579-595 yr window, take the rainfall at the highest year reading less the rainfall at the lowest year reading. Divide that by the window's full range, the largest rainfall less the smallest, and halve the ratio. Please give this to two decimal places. -0.14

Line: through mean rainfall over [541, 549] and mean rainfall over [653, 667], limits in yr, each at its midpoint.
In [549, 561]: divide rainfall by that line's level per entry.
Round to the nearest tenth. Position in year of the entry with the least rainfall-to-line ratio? 556.0 yr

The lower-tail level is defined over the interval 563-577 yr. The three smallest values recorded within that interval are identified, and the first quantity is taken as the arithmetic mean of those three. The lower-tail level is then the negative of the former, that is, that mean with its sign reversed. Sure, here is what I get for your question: -26.4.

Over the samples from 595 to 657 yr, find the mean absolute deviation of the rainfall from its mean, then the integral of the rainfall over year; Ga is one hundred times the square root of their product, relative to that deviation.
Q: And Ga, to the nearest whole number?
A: 3570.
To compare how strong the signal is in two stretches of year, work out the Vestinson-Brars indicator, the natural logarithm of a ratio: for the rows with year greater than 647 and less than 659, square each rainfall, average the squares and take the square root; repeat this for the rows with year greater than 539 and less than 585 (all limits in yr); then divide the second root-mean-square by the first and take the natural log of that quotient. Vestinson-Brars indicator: -0.08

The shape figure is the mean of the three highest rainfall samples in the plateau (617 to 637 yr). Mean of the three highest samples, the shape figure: 33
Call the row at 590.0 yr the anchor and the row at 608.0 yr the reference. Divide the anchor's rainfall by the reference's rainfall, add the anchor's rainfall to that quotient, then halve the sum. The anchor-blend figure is 15.4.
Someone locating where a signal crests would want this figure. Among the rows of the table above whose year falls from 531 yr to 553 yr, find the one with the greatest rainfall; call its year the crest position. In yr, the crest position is 540.0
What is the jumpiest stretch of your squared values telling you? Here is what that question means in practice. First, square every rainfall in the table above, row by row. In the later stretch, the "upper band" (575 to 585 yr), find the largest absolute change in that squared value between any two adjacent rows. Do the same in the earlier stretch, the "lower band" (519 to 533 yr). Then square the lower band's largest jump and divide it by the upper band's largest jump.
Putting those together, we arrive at 183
